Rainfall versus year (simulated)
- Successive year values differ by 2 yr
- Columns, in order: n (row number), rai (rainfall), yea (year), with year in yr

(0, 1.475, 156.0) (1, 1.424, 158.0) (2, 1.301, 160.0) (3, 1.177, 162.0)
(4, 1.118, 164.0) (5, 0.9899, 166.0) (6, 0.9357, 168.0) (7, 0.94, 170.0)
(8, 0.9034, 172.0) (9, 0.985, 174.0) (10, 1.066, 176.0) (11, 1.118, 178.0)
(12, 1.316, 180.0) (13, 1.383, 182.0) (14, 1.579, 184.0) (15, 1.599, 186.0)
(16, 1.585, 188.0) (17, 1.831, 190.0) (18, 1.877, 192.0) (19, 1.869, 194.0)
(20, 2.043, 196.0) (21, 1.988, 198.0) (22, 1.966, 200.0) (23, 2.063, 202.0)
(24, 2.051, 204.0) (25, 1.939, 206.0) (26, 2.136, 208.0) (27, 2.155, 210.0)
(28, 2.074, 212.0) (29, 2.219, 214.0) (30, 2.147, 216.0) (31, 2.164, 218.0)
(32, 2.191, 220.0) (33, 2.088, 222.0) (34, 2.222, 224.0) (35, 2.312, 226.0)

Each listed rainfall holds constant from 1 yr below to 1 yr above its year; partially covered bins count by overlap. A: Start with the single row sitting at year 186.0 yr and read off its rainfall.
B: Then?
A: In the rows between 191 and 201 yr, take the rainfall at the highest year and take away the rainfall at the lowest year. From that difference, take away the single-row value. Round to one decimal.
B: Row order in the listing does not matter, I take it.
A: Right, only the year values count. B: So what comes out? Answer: -1.5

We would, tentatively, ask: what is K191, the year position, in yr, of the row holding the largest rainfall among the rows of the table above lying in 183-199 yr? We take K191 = 196.0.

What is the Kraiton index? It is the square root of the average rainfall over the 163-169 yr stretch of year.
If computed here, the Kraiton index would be 1.01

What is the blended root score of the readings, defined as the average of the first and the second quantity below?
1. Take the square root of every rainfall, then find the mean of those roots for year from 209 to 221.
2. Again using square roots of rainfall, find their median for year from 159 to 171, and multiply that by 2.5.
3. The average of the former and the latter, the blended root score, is 2.02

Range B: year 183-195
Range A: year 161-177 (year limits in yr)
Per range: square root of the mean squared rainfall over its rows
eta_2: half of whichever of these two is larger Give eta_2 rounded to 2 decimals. 0.86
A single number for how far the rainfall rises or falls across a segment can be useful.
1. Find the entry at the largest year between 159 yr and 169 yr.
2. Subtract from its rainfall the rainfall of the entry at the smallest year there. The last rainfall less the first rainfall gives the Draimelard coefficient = -0.37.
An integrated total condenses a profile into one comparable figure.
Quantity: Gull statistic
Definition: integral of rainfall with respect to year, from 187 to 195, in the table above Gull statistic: 14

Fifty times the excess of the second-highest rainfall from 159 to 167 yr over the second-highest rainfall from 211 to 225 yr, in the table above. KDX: -52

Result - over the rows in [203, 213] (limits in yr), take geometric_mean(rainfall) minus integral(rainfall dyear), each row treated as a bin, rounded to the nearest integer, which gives -19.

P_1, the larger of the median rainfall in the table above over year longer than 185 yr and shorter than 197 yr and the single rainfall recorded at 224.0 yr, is 2.22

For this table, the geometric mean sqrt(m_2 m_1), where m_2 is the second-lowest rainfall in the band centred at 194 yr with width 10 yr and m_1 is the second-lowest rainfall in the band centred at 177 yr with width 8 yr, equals 1.41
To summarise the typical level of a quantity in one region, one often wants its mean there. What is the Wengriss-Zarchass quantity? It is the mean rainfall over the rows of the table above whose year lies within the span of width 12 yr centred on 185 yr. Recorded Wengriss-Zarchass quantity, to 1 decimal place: 1.5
